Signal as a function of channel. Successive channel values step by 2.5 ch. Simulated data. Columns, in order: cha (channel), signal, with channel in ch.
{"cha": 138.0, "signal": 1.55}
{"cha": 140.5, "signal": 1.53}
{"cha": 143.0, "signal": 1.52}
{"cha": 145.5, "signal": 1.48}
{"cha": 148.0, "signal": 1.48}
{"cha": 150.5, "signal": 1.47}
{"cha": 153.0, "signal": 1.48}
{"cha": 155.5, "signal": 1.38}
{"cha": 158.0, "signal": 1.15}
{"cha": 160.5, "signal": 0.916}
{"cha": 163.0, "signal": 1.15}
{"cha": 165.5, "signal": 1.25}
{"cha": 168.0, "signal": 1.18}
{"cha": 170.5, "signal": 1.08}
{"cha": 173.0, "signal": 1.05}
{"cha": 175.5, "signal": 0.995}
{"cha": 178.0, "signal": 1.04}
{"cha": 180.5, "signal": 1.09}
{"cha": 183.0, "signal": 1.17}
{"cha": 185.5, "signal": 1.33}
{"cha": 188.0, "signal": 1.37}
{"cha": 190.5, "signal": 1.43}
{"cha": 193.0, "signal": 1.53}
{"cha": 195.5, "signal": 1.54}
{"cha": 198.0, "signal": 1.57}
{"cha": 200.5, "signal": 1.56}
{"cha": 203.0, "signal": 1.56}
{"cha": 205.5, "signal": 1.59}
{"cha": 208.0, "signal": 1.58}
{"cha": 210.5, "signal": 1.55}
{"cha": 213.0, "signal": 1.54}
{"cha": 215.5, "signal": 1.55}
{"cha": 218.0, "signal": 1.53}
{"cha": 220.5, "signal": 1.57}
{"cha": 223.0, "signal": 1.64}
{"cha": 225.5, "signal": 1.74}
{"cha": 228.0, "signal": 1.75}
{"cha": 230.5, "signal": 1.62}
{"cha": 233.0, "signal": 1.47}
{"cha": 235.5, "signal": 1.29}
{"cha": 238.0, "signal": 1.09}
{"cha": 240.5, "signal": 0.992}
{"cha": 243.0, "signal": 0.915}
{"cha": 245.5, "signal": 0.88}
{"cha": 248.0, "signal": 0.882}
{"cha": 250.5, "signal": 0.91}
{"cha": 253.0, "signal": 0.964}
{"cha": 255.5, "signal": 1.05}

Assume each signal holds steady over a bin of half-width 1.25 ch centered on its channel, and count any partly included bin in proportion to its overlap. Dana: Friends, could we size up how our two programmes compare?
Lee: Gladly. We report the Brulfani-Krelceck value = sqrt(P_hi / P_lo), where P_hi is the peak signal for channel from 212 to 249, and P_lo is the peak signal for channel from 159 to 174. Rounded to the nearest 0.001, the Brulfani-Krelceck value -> 1.183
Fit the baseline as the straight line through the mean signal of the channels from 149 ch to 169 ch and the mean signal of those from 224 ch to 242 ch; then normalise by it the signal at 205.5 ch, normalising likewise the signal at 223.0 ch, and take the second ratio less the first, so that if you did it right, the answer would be 0.0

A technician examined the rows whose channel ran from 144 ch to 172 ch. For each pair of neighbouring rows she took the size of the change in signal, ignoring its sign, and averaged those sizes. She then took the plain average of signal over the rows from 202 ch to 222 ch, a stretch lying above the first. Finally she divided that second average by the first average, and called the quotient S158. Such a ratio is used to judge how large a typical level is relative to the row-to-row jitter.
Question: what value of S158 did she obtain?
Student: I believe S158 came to 14.3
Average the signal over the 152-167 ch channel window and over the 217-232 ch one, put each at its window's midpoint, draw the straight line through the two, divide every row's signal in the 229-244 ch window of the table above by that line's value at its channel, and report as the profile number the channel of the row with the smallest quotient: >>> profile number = 243.0 ch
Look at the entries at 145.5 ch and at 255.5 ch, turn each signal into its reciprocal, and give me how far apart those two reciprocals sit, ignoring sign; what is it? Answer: 0.28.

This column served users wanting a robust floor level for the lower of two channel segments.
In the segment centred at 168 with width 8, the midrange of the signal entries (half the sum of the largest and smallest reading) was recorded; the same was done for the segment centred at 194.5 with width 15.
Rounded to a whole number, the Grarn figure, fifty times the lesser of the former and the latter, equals 58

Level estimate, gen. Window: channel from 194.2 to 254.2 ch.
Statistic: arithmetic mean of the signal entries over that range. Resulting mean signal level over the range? 1.39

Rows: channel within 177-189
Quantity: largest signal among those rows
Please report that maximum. 1.37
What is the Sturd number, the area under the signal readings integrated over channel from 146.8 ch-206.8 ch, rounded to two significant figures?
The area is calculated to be 78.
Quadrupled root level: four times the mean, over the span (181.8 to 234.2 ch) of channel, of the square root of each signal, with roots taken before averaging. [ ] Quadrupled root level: 4.95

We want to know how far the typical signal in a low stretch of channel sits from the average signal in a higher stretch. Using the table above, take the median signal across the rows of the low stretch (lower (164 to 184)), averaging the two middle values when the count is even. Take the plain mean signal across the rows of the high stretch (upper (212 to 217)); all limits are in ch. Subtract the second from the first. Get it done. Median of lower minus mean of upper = -0.46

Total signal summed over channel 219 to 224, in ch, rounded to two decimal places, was 3.21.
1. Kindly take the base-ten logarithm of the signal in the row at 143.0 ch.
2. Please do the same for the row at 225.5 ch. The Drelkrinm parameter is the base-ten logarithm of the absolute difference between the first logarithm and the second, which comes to -1.23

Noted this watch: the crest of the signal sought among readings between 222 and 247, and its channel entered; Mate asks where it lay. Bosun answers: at 228.0 ch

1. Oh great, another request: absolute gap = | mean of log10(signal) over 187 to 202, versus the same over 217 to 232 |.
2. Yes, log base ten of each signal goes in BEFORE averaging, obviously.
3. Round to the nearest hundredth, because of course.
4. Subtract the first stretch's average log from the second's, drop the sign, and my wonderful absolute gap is 0.04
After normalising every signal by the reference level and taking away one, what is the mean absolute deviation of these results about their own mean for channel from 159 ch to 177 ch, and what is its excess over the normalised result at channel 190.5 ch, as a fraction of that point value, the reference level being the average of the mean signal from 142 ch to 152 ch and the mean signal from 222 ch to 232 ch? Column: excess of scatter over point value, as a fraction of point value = -1.6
